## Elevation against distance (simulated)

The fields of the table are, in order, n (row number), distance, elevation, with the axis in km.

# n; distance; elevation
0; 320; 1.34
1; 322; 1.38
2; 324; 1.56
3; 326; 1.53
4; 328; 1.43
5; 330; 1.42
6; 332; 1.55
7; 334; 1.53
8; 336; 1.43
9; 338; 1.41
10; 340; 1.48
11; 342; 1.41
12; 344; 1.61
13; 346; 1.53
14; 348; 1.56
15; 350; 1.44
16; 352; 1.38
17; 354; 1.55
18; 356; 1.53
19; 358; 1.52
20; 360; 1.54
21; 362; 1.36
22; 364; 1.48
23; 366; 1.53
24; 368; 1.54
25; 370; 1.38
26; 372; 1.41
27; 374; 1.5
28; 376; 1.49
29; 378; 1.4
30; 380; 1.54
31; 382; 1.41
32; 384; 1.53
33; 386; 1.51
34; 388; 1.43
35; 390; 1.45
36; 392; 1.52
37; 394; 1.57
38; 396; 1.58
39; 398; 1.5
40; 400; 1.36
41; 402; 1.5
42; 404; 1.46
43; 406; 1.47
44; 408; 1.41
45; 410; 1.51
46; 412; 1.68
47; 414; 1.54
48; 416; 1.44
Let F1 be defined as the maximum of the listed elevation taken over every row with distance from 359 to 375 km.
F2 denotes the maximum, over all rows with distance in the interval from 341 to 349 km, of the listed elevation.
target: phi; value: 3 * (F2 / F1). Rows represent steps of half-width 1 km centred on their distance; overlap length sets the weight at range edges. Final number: 3.14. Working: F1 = 1.54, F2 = 1.61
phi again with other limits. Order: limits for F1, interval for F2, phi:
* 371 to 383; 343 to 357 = 3.14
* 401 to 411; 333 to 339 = 3.04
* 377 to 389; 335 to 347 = 3.14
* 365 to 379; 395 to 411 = 3.08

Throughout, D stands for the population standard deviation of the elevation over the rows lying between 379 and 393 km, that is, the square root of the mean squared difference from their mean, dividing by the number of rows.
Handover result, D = 0.049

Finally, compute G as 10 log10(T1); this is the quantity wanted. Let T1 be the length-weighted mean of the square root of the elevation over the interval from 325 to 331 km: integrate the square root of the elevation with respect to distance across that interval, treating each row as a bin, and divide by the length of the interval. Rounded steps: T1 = 1.21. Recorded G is 0.821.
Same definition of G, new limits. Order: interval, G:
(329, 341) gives 0.836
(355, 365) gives 0.859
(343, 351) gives 0.930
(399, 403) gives 0.775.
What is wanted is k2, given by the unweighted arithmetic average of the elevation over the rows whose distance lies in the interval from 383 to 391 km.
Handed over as 1.48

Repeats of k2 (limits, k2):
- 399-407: 1.45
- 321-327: 1.49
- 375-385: 1.47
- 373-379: 1.46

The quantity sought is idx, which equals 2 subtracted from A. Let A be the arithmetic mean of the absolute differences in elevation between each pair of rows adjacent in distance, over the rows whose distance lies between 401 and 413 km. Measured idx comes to -1.924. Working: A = 0.076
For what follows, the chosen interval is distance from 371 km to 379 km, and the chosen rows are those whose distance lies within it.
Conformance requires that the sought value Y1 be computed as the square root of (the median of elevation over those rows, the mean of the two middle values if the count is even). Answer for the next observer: 1.204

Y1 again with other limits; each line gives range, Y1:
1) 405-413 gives 1.221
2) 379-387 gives 1.233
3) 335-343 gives 1.192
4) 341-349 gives 1.243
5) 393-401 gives 1.239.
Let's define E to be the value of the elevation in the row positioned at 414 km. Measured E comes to 1.54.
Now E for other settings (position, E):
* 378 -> 1.4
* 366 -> 1.53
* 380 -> 1.54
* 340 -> 1.48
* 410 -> 1.51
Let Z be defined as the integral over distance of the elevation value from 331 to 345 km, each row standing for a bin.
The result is 20.8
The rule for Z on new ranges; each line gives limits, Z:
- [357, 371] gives 20.7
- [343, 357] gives 21.2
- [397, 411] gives 20.4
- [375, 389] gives 20.6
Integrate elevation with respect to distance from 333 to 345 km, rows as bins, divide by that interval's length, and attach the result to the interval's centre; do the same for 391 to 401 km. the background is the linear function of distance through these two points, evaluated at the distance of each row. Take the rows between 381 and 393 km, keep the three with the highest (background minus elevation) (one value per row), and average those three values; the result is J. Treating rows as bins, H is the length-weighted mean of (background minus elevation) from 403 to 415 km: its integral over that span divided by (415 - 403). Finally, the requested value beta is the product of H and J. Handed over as 0.0000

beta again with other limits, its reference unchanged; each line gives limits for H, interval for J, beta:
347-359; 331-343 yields -0.0007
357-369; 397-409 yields -0.0005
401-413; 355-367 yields 0.0002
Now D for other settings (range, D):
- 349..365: 0.069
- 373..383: 0.054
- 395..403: 0.079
